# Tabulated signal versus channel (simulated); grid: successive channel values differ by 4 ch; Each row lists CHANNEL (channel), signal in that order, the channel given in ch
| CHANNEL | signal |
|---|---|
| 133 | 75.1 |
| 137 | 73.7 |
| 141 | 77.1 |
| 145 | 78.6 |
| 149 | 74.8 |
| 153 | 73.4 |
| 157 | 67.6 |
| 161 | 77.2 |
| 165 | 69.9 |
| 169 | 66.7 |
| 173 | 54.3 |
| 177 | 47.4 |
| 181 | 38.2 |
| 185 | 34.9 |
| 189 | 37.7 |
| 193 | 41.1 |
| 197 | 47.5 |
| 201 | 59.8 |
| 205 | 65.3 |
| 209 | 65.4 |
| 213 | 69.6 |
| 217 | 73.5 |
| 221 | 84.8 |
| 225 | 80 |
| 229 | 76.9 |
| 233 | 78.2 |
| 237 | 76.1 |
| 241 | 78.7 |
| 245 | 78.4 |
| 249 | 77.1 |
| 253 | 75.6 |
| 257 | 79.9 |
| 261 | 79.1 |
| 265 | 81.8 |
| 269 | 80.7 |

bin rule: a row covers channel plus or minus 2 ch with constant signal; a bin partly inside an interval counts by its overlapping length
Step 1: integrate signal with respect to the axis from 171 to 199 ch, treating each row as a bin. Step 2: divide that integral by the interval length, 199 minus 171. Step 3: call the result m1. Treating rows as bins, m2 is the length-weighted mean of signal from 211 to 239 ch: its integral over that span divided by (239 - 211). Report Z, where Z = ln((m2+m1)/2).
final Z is 4.09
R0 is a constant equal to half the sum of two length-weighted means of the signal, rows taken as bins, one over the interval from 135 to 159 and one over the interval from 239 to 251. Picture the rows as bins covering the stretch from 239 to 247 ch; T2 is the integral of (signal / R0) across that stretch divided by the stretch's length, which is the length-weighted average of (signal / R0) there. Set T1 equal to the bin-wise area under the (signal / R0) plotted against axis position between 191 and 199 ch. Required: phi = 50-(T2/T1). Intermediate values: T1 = 4.7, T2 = 1.03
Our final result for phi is 49.8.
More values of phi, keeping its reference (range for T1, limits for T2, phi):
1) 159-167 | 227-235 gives 49.9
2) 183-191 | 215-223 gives 49.7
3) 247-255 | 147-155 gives 49.9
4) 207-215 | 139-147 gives 49.9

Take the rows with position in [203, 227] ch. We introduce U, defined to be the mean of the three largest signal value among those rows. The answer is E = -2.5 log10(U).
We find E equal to -4.75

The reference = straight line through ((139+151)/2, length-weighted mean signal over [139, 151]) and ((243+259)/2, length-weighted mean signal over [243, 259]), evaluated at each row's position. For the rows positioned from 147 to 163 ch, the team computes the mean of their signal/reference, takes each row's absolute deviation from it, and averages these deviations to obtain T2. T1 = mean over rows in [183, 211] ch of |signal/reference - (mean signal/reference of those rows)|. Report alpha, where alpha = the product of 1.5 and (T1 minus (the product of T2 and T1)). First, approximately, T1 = 0.15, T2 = 0.037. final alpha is 0.21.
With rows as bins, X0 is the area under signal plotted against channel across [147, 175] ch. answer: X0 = 1936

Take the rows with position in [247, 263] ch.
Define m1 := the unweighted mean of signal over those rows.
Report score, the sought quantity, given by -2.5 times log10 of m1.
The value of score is -4.73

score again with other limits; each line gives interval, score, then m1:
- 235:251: -4.72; 78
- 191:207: -4.32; 53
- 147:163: -4.66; 73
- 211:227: -4.72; 77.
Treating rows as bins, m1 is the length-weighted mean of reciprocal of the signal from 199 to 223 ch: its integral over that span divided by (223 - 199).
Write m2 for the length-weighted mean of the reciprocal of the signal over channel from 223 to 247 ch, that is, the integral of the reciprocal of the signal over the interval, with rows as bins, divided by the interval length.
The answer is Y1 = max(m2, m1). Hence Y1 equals 0.0145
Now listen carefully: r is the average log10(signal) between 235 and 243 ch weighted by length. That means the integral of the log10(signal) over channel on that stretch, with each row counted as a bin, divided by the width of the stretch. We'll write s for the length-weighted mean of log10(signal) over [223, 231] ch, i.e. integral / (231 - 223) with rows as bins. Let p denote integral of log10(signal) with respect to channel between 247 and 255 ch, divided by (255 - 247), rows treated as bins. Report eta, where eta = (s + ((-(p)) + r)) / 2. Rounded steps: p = 1.88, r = 1.89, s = 1.89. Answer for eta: 0.95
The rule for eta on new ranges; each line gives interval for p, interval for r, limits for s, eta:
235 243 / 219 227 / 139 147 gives 0.96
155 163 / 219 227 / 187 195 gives 0.83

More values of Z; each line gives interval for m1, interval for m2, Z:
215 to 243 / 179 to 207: 4.13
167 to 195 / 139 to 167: 4.09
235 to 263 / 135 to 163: 4.33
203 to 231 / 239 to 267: 4.33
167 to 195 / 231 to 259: 4.12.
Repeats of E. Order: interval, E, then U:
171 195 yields -4.19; 47.6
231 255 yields -4.74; 78.4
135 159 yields -4.71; 76.8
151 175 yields -4.67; 73.5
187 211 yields -4.51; 63.5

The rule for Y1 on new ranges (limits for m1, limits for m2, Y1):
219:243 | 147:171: 0.0140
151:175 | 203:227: 0.0148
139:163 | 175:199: 0.0246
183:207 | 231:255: 0.0221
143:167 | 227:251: 0.0136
